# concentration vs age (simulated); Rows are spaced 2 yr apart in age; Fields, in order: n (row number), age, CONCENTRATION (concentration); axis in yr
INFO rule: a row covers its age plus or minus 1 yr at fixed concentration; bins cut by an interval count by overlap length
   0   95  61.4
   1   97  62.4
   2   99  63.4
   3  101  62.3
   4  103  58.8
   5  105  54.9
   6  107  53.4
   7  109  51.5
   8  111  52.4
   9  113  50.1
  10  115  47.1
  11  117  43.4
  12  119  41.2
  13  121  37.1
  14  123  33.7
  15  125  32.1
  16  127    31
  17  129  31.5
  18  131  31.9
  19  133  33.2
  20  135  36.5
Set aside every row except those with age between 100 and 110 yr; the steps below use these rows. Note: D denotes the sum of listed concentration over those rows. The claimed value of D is 281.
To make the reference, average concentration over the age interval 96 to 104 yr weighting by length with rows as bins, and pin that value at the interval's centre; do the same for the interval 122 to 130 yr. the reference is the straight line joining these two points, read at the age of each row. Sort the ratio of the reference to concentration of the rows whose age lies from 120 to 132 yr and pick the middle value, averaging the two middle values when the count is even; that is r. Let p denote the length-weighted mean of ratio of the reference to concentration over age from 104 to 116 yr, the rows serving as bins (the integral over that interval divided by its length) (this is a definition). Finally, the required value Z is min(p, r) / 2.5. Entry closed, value 0.390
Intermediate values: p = 0.97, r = 1.01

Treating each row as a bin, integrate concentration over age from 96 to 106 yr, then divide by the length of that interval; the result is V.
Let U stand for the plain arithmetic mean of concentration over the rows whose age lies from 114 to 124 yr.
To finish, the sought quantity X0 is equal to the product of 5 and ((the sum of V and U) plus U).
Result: 707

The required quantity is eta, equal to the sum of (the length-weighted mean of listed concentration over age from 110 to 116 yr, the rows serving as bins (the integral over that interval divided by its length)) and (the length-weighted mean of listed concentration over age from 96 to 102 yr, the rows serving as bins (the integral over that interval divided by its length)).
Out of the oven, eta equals 113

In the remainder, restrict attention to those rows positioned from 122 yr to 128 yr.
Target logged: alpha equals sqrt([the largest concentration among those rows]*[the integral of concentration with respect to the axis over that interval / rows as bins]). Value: 81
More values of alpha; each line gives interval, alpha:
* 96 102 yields 154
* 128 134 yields 80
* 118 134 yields 150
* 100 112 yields 204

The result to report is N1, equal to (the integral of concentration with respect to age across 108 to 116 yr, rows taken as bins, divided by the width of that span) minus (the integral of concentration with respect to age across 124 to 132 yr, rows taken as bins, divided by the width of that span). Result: 19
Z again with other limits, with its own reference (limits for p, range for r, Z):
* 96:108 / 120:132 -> 0.402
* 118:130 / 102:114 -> 0.398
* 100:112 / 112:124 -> 0.390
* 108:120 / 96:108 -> 0.385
